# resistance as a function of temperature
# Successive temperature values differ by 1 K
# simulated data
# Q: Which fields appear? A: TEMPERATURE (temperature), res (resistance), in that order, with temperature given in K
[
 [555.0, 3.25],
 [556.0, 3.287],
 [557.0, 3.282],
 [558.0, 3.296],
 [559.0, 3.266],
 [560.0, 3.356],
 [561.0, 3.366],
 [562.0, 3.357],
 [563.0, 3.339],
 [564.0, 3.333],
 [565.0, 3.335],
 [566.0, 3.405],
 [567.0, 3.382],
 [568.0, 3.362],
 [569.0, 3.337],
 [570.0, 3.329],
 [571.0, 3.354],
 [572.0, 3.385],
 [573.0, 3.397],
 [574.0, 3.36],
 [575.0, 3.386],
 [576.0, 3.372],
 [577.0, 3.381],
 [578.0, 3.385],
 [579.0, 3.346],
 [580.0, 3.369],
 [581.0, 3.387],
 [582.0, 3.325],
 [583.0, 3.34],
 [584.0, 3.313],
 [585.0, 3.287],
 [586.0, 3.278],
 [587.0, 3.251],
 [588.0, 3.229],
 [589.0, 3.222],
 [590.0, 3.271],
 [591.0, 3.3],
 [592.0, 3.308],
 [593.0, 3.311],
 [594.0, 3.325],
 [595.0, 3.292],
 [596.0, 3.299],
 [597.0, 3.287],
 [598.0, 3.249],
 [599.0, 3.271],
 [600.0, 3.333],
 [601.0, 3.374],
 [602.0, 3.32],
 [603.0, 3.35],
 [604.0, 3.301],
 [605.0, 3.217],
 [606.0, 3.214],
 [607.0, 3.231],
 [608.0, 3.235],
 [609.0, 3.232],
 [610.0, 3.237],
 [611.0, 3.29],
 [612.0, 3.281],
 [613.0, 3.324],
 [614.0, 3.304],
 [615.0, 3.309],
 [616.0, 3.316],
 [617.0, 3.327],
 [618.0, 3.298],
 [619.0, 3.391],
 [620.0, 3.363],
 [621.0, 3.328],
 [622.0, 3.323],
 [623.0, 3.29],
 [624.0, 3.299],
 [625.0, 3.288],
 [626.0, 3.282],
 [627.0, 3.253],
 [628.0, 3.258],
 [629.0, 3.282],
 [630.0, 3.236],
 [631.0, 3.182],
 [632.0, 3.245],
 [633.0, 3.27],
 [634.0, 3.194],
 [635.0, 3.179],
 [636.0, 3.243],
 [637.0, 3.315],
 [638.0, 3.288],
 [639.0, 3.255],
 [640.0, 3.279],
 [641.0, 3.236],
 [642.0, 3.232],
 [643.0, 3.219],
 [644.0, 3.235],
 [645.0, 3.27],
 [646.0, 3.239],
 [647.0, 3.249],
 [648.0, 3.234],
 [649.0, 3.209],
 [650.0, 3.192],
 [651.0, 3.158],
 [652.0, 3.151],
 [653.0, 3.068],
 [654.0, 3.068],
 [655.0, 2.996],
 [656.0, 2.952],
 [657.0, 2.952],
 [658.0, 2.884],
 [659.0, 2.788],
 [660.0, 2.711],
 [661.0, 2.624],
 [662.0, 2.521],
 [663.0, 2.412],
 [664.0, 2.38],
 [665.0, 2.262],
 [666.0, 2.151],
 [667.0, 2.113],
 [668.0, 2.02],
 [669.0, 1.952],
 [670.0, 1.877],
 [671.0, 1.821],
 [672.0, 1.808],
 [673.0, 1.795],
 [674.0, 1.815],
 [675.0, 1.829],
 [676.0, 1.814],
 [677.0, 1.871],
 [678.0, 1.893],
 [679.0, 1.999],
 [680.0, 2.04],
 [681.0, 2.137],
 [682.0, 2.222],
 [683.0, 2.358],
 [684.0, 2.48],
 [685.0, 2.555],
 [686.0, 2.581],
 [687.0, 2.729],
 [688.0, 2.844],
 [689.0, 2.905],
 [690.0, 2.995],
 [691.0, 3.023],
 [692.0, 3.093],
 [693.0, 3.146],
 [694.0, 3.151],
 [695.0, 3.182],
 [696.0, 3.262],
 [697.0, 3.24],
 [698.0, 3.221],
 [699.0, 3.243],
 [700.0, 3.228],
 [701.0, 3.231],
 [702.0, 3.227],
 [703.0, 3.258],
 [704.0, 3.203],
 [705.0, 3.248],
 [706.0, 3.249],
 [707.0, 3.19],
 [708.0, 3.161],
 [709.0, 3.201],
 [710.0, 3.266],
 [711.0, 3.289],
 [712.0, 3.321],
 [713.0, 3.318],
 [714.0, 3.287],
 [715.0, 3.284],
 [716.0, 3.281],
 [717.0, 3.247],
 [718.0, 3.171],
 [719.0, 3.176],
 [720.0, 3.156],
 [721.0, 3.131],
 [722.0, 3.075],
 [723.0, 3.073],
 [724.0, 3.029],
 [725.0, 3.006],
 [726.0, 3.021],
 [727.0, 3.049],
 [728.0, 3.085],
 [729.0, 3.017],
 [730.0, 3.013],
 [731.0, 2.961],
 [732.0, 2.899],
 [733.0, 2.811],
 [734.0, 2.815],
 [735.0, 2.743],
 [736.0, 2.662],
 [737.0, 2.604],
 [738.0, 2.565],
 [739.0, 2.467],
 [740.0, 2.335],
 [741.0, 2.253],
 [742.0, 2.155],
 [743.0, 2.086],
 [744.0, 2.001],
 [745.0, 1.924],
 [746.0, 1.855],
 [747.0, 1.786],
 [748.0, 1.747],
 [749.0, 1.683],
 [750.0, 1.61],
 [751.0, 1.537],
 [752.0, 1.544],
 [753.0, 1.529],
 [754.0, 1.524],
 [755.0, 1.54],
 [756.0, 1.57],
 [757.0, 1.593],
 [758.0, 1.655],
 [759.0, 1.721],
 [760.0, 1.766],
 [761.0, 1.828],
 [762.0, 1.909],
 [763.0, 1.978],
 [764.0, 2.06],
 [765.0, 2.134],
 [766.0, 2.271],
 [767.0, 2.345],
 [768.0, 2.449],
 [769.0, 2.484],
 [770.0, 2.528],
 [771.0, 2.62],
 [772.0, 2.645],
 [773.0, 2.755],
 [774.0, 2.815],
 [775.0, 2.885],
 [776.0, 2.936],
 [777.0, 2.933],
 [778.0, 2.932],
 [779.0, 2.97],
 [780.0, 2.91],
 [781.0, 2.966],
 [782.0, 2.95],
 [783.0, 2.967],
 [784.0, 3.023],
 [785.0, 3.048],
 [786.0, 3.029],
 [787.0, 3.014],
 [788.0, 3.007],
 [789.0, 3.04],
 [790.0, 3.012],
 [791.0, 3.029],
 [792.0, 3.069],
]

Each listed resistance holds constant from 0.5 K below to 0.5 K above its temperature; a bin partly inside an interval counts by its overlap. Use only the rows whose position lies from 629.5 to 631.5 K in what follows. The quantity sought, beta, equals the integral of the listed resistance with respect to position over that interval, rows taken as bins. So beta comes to 6.42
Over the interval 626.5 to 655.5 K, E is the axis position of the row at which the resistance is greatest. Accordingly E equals 637.0 K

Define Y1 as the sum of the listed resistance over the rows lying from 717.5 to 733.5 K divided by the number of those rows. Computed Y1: 3.0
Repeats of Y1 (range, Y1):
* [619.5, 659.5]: 3.2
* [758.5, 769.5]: 2.1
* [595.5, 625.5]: 3.3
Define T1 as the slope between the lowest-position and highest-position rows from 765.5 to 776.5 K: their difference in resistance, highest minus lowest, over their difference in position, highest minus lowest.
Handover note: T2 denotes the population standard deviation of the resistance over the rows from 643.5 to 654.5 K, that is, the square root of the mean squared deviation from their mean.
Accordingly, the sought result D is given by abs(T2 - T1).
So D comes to 0.000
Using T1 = 0.07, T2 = 0.067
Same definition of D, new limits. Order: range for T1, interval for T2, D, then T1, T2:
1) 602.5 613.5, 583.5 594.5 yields 0.036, 0.00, 0.033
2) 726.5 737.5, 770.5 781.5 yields 0.165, -0.04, 0.120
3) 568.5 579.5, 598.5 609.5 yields 0.054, 0.00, 0.055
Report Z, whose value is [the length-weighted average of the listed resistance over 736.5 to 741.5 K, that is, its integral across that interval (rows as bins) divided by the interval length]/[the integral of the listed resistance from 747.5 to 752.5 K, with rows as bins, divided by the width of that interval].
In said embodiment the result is 1.51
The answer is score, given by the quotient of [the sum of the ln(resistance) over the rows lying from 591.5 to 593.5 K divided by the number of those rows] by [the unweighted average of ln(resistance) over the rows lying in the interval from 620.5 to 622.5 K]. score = 1.00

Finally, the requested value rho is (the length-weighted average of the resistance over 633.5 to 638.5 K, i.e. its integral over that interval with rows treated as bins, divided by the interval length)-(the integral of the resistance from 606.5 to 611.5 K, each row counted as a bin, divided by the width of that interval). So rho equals 0.00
